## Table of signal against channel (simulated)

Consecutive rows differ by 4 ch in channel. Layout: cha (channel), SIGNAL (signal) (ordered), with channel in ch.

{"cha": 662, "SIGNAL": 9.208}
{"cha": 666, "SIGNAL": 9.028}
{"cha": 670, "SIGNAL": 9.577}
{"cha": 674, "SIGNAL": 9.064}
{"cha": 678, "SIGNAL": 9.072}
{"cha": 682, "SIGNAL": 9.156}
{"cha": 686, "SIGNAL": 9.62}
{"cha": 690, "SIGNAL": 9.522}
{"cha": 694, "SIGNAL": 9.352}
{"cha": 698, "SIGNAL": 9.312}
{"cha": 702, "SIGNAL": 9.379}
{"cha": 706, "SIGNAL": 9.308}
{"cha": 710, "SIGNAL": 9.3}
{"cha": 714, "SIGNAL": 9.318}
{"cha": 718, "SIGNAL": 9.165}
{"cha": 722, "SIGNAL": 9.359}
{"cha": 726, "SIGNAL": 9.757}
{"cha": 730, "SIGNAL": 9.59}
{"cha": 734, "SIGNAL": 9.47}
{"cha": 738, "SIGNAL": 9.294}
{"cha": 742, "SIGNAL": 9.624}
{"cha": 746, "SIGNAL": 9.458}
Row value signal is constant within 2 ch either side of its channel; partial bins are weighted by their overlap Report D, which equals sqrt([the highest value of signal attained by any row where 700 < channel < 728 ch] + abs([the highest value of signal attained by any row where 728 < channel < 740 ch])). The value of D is 4.40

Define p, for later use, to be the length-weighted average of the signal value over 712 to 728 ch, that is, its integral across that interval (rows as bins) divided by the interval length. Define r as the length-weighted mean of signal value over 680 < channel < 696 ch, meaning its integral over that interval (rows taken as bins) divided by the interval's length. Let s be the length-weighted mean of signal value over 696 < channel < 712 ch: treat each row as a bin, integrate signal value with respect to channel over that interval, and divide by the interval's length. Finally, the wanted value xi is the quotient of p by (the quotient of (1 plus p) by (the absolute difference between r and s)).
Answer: 0.079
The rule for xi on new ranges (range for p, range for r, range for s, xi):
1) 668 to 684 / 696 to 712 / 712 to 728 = 0.068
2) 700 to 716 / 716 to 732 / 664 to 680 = 0.255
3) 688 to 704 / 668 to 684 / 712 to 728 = 0.165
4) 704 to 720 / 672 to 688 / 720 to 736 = 0.285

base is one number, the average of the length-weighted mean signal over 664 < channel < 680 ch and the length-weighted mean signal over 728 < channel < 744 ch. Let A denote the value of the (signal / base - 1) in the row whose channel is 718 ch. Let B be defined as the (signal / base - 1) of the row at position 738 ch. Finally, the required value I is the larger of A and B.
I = -0.0049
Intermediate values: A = -0.019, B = -0.005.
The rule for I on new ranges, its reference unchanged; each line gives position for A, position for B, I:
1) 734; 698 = 0.0139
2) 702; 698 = 0.0042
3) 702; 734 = 0.0139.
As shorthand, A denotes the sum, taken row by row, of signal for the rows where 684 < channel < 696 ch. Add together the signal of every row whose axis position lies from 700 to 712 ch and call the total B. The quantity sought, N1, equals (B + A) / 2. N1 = 28.2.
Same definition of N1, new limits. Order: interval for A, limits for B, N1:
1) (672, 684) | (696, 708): 27.6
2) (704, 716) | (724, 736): 28.4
